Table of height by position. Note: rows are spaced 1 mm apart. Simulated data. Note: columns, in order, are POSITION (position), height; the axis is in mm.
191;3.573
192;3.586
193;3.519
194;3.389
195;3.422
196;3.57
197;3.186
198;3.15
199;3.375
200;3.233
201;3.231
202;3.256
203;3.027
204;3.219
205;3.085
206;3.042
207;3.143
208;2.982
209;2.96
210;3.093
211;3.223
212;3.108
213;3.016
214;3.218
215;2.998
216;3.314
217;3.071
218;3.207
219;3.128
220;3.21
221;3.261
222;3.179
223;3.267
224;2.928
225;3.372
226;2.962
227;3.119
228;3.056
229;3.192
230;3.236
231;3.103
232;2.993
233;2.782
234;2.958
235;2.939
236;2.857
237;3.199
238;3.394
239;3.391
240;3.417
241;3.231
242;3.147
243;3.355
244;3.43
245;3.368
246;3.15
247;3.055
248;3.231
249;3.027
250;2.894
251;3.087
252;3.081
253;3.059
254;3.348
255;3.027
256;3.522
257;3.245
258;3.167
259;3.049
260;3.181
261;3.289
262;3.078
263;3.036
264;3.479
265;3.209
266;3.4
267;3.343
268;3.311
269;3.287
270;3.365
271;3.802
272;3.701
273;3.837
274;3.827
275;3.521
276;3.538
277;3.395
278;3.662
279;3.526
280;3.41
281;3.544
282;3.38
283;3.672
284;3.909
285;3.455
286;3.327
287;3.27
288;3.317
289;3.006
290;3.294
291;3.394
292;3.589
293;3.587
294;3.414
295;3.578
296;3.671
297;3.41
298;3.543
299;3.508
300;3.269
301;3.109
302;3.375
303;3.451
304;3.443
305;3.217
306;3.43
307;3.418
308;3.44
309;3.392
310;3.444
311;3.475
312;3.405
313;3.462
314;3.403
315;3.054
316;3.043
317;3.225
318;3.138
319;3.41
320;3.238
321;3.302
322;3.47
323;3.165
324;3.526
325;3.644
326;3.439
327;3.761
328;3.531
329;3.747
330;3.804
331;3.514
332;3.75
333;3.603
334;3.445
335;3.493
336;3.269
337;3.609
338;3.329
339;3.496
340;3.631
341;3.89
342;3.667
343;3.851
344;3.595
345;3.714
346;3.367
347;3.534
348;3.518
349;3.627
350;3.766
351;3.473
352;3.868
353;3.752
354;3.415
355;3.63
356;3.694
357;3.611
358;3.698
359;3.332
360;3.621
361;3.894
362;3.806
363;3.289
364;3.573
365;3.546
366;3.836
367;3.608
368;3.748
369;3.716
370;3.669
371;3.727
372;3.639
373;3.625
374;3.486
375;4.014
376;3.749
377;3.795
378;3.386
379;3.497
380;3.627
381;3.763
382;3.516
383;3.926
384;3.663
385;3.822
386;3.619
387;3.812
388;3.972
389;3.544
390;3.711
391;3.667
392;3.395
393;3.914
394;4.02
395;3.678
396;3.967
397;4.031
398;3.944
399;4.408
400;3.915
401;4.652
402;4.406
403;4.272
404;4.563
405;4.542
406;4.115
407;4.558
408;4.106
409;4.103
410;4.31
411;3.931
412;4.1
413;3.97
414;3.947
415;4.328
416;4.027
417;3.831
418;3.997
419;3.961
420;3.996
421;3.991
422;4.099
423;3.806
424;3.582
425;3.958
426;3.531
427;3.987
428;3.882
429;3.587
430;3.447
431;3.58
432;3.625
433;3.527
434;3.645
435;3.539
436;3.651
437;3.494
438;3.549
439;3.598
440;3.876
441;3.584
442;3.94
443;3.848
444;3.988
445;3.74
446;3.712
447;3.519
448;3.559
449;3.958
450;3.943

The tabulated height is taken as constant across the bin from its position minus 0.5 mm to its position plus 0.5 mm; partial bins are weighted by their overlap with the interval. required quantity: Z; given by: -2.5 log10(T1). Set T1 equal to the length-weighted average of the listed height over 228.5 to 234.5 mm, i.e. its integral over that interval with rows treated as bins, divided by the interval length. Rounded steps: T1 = 3.0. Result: -1.21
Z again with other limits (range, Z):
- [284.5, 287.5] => -1.31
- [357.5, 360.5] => -1.38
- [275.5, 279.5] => -1.37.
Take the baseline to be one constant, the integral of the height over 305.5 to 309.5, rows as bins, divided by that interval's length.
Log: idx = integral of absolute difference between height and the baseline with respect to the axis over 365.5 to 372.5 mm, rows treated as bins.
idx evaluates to 2.0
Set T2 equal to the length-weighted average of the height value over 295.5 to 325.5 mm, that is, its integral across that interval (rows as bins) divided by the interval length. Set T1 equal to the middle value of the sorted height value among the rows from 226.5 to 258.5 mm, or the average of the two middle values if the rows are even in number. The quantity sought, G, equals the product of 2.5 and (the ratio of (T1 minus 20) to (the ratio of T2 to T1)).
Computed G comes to -39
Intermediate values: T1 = 3.15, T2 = 3.4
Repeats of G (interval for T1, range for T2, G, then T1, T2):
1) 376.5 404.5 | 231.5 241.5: -50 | 3.82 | 3.1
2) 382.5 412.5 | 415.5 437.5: -42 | 3.97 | 3.8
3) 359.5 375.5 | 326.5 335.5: -41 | 3.65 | 3.6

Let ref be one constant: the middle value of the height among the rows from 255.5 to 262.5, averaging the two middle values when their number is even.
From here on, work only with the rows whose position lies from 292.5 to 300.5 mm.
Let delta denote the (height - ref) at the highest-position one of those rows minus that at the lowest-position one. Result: -0.32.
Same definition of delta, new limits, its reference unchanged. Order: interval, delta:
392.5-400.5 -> 0.00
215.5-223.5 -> -0.05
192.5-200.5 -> -0.29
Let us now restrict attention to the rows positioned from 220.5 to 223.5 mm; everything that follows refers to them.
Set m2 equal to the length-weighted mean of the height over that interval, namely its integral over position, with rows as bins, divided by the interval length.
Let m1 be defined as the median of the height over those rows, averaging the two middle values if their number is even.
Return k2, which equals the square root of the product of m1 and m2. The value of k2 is 3.2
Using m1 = 3.3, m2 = 3.24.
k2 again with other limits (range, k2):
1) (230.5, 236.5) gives 2.9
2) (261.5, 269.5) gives 3.3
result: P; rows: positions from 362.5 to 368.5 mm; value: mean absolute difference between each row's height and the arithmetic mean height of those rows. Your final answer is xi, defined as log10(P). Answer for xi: -0.88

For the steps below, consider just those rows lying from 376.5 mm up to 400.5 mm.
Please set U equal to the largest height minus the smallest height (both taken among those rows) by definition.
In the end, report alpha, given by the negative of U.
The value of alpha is -1.02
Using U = 1.02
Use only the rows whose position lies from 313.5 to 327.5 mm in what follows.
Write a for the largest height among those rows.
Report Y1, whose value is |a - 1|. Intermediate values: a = 3.761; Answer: 2.76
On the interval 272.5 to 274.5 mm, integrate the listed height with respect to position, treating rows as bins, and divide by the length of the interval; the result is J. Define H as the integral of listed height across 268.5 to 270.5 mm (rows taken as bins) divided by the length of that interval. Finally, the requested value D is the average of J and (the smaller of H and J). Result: 3.6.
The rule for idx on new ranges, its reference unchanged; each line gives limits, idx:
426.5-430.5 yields 1.2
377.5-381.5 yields 0.7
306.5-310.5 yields 0.1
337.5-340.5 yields 0.4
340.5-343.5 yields 1.1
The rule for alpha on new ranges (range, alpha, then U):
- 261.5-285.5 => -0.87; 0.87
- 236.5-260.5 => -0.63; 0.63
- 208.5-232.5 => -0.44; 0.44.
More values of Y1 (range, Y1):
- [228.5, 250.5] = 2.43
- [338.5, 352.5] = 2.89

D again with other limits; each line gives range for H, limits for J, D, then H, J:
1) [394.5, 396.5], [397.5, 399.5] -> 4.0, 3.82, 4.2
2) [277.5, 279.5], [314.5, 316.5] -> 3.0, 3.59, 3.0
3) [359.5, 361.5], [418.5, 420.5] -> 3.9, 3.76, 4.0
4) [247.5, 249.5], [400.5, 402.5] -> 3.8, 3.13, 4.5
